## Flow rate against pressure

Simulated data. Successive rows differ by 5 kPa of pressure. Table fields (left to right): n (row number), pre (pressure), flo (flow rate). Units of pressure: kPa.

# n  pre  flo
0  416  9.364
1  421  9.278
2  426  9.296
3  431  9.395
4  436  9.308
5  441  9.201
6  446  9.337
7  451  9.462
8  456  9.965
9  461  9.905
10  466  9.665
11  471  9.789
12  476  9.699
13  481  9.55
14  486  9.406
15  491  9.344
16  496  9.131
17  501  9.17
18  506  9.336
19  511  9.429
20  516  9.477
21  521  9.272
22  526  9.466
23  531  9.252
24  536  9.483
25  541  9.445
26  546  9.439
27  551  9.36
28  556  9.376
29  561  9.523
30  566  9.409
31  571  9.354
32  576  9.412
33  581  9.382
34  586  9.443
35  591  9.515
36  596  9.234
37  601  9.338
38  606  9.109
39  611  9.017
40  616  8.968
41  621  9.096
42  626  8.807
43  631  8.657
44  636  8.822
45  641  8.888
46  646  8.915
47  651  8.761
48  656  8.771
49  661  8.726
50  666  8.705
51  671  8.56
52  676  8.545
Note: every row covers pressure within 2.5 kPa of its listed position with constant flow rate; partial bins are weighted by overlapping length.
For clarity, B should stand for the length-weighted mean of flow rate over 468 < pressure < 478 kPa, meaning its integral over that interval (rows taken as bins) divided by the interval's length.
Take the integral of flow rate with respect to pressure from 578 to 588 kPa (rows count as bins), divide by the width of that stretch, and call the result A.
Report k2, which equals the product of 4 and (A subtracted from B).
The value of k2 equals 1.3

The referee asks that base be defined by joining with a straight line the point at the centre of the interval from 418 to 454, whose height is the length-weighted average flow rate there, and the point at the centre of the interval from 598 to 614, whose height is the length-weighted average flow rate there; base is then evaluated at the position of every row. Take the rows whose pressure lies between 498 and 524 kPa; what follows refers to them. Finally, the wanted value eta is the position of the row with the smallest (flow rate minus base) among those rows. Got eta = 501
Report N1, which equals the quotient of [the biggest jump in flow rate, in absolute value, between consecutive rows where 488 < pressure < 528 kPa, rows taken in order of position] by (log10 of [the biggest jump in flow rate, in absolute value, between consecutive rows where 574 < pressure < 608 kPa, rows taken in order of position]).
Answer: -0.39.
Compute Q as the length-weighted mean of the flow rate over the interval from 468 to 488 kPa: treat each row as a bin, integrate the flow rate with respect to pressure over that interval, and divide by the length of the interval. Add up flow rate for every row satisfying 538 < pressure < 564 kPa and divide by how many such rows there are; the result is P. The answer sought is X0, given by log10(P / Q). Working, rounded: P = 9.43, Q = 9.6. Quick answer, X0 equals -0.009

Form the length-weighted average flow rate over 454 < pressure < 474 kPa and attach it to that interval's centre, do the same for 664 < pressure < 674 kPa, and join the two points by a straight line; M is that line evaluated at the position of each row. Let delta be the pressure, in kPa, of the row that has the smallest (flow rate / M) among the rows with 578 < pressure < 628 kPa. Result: 626 kPa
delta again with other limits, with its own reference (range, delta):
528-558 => 531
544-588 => 551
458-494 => 491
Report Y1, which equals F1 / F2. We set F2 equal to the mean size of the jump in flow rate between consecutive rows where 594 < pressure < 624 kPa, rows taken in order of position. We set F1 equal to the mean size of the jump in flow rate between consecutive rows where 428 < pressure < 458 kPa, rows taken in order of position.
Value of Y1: 1.6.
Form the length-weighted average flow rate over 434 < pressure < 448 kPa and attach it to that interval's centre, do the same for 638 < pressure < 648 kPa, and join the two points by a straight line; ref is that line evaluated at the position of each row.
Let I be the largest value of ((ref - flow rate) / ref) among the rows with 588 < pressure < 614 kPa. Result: -0.01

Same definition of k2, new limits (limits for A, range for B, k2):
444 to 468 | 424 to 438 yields -1.4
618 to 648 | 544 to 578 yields 2.2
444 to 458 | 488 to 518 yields -1.1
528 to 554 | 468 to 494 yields 0.6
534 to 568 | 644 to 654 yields -2.4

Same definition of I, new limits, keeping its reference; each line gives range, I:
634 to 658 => 0.01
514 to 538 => -0.02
